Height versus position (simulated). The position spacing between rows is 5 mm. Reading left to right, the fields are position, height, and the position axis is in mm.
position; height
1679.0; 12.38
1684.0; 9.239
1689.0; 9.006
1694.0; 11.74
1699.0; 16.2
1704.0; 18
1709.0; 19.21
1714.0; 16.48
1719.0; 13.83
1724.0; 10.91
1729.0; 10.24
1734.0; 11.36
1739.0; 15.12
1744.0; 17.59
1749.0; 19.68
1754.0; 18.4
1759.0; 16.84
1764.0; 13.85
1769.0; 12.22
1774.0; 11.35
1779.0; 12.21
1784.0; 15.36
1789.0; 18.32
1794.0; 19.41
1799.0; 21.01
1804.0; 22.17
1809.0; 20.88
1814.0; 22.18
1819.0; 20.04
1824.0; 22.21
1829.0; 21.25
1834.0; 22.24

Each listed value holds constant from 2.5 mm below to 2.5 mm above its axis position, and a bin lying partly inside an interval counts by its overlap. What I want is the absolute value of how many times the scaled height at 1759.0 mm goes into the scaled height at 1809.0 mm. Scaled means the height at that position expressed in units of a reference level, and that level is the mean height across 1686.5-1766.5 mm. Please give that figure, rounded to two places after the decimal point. 1.24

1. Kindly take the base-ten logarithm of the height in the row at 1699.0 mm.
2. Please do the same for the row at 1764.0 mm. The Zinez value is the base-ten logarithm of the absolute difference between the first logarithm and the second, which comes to -1.17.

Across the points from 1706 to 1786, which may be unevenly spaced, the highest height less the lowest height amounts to 9.4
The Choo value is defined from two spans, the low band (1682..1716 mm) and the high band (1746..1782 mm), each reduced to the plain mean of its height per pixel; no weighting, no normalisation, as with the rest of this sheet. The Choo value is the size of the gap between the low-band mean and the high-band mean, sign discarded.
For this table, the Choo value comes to 0.67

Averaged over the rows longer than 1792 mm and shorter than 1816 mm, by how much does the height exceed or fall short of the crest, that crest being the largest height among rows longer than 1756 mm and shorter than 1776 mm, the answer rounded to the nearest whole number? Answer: 4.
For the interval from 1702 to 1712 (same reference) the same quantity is 2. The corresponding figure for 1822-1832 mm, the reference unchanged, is 5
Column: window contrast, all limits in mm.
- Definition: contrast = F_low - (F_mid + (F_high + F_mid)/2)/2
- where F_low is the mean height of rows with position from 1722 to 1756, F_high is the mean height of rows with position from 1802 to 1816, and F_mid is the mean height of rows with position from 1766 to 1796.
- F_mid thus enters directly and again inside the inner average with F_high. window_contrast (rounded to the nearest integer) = -2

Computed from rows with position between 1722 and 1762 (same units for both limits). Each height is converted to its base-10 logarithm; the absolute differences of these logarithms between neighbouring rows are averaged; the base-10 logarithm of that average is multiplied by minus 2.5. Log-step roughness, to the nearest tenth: 3.2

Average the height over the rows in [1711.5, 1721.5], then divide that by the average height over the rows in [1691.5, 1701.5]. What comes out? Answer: 1.1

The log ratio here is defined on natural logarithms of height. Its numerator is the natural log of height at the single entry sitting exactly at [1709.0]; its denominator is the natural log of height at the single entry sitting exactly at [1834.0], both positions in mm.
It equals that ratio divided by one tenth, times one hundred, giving 953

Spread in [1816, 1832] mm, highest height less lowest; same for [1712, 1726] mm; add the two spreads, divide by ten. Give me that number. 0.77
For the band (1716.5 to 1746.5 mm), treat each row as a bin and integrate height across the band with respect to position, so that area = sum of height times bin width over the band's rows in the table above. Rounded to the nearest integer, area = 395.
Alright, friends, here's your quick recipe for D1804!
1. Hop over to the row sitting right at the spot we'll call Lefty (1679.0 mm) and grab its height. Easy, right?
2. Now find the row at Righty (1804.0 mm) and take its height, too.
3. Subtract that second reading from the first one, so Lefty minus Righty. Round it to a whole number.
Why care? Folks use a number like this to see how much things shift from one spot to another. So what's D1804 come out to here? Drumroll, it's -10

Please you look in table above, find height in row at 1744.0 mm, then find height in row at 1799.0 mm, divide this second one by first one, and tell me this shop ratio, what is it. 1.19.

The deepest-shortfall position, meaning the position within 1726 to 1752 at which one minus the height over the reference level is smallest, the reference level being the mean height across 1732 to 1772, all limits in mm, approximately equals 1749.0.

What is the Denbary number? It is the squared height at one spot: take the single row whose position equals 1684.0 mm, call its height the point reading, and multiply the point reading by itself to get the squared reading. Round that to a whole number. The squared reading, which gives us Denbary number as 85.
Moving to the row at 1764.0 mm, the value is 192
